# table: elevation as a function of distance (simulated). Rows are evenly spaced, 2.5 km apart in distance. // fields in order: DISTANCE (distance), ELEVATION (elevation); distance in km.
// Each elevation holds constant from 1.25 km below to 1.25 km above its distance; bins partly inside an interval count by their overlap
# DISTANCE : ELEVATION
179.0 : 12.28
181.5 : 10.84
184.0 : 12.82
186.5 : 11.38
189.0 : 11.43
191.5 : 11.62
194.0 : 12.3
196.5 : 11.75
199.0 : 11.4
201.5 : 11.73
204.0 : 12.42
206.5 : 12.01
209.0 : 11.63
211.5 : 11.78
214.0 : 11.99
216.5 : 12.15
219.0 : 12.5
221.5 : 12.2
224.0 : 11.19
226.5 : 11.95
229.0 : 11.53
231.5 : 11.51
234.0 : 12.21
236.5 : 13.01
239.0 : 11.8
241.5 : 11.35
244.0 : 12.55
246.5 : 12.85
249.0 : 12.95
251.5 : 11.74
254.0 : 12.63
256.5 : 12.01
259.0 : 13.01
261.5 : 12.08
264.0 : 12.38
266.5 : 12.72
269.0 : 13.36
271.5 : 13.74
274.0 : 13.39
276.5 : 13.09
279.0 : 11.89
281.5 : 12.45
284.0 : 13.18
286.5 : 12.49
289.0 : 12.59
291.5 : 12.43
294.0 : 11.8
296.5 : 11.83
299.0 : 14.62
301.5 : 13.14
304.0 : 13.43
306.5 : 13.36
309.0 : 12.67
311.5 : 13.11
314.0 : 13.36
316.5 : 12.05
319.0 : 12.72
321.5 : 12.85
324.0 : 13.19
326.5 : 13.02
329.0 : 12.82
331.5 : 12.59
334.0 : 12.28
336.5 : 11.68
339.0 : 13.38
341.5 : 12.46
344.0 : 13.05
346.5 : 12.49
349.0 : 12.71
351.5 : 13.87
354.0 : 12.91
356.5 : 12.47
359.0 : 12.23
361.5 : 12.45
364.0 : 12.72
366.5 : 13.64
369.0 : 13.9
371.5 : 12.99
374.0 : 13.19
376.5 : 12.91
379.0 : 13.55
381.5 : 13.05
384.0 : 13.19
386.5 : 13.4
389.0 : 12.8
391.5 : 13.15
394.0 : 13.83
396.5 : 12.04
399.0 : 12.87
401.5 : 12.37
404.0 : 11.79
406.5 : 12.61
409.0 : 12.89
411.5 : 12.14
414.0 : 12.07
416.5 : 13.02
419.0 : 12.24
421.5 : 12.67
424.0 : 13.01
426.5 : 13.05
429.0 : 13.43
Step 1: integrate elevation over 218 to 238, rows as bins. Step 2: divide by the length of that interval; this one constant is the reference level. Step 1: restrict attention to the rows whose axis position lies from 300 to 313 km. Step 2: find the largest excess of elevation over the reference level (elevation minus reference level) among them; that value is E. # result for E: 1.4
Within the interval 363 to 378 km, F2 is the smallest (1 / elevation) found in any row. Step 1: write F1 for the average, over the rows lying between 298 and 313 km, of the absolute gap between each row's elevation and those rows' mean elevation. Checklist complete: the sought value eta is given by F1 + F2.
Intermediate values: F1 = 0.42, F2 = 0.072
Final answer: 0.496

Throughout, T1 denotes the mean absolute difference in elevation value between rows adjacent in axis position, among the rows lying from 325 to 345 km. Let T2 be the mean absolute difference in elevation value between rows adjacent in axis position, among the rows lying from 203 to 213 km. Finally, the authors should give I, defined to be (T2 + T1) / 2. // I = 0.48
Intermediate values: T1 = 0.65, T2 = 0.31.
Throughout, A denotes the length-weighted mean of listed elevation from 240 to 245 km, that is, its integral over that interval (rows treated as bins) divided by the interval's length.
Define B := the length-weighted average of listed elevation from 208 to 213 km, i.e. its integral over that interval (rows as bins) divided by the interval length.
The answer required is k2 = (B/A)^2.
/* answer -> 0.97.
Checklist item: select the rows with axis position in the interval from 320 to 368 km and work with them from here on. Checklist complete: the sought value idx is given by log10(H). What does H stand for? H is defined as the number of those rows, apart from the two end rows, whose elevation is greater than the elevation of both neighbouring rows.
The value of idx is 0.60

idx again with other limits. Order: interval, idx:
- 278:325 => 0.70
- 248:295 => 0.70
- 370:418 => 0.78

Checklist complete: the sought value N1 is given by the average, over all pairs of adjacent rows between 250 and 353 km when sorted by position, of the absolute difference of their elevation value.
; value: 0.62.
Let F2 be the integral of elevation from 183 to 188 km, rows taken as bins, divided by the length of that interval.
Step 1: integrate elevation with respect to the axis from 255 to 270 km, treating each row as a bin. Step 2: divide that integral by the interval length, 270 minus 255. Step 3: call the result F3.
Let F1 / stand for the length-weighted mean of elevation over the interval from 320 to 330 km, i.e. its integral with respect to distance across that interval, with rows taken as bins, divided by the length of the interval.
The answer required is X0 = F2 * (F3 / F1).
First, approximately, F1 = 13.0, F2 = 12.0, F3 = 12.58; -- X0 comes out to 11.7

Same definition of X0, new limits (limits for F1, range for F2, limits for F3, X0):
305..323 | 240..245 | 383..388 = 12.3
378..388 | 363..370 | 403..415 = 12.5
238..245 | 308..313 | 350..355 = 14.6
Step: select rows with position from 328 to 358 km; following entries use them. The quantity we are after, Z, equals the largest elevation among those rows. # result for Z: 13.87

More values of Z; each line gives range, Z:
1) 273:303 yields 14.62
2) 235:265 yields 13.01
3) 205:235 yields 12.5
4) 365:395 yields 13.9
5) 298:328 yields 14.62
